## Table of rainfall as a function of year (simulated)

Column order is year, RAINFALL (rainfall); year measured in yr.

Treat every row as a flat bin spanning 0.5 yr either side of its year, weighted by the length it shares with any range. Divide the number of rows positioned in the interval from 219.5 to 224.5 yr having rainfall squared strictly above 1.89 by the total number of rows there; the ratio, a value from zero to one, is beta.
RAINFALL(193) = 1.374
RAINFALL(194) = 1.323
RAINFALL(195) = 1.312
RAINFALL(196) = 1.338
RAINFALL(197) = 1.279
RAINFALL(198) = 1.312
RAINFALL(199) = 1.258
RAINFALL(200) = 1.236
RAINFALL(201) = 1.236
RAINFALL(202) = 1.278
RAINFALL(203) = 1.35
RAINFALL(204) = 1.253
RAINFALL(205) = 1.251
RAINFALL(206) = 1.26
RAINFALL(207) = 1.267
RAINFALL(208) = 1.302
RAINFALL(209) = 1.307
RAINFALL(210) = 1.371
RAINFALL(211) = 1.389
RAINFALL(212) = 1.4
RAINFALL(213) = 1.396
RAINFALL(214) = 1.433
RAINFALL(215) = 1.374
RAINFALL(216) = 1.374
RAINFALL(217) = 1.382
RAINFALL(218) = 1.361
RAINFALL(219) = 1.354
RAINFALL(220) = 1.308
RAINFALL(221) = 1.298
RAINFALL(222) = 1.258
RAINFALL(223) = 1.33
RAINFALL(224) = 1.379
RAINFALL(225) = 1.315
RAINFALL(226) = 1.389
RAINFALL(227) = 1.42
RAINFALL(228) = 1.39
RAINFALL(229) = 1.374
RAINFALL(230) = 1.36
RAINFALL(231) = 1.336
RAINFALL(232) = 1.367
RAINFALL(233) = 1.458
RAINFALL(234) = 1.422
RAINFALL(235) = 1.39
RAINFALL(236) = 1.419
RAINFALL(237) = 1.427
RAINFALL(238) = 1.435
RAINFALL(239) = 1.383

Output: 0.20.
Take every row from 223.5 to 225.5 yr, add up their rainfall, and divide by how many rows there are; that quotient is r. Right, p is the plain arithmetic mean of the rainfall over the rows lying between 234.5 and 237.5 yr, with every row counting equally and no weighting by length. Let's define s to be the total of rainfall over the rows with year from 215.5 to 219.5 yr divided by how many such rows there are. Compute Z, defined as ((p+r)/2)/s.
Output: 1.01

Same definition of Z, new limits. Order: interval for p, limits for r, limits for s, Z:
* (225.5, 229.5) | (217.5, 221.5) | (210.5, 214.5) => 0.97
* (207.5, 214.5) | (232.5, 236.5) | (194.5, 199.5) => 1.07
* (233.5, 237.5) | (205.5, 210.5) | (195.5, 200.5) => 1.06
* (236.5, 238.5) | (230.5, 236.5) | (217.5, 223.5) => 1.07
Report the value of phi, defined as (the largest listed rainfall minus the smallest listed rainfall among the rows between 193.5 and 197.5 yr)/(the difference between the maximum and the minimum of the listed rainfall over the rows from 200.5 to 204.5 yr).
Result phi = 0.5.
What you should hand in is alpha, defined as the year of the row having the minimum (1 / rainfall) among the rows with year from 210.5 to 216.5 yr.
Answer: 214 yr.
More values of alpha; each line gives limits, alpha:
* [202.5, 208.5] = 203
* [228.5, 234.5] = 233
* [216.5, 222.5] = 217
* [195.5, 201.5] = 196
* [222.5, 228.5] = 227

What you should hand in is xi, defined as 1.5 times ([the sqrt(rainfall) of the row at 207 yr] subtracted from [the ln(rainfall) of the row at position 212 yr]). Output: -1.18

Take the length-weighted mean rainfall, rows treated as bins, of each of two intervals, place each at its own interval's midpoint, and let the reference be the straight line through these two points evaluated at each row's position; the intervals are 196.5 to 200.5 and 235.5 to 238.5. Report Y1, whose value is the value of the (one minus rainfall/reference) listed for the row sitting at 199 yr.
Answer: 0.01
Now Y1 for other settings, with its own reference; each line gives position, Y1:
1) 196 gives -0.06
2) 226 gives 0.00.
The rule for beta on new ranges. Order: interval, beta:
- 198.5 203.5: 0.00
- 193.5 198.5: 0.00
